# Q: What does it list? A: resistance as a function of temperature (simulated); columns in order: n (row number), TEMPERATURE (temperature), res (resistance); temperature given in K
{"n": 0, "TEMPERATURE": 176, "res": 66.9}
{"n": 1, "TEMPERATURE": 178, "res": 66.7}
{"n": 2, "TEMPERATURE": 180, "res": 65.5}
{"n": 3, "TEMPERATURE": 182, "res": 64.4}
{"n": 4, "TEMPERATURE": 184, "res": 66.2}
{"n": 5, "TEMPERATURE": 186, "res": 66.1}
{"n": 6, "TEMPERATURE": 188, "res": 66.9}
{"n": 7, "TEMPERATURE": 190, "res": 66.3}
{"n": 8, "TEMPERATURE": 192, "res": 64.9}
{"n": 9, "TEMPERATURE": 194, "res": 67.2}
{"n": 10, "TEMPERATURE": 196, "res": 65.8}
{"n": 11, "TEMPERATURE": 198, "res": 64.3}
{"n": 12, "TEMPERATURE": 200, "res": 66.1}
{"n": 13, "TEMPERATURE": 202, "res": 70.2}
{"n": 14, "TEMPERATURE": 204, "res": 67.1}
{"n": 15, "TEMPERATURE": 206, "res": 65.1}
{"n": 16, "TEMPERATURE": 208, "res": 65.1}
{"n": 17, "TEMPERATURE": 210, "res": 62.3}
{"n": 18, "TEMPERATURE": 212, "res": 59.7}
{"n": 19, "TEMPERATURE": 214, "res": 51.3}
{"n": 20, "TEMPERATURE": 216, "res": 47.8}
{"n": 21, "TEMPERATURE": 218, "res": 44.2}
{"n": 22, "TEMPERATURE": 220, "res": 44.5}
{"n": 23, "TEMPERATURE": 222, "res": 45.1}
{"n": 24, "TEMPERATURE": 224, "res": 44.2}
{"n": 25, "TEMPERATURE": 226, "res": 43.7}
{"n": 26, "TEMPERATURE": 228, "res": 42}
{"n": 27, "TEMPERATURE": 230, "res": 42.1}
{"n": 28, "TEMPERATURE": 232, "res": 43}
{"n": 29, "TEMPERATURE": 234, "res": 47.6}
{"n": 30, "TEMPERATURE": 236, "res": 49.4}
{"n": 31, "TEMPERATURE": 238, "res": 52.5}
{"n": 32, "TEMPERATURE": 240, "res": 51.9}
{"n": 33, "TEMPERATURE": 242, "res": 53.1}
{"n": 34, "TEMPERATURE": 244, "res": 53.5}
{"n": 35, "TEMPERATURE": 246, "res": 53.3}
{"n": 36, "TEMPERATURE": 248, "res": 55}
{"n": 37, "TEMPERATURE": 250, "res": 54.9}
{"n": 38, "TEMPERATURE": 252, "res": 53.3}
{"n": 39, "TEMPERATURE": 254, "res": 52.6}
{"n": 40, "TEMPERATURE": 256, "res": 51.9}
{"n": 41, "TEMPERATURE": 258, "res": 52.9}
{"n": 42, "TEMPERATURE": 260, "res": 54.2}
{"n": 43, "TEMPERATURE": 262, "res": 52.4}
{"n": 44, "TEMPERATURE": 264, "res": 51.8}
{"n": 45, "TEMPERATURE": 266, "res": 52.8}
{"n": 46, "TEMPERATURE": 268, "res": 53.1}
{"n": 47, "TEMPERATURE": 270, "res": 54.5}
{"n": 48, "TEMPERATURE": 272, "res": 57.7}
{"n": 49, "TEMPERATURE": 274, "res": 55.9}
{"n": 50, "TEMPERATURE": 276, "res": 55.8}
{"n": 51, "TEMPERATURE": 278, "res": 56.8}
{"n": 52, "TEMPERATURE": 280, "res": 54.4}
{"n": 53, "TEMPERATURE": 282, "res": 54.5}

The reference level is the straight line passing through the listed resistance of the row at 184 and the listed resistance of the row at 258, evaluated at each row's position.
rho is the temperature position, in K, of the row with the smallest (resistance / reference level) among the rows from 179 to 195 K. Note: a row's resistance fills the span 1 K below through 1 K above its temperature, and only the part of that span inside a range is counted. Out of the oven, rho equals 182 K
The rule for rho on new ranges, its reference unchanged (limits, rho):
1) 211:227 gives 218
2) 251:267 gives 256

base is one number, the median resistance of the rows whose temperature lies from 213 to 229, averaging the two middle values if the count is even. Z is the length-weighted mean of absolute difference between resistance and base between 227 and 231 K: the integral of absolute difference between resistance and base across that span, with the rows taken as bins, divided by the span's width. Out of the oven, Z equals 2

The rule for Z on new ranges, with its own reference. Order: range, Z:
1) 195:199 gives 21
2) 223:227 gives 0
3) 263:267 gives 8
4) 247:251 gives 11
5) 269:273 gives 12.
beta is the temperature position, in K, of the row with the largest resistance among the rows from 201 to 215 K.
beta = 202 K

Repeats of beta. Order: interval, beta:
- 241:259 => 248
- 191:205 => 202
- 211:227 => 212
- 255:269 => 260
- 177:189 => 188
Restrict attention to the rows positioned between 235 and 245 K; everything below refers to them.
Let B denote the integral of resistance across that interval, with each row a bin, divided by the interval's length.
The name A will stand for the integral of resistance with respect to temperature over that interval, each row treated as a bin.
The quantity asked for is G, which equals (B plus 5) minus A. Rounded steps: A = 521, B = 52.1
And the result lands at -464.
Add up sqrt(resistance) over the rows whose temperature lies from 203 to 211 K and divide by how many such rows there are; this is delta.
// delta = 8.06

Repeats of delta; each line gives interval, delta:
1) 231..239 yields 6.93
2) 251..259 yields 7.26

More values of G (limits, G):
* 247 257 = -477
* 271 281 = -500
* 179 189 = -587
